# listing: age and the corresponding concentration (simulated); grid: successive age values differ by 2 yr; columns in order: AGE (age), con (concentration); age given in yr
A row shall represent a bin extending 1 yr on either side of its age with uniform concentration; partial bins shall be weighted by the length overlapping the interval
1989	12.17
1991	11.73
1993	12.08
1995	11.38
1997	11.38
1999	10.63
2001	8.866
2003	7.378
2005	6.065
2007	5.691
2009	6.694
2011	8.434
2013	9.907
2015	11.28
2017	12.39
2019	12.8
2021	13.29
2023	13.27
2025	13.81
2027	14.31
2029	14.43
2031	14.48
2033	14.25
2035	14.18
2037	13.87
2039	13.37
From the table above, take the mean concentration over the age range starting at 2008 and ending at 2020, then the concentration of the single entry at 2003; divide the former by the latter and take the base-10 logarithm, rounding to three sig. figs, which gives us 0.143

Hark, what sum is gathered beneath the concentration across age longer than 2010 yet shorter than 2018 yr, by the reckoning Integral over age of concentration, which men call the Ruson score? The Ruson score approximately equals 84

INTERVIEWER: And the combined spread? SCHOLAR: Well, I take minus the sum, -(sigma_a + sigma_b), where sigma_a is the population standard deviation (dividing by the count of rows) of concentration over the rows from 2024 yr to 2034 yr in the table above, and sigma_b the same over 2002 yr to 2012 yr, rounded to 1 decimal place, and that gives -1.2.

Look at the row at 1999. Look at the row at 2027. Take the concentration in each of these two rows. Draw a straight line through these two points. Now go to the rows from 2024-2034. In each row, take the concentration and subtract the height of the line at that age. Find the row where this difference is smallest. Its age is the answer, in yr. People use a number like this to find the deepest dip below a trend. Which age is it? 2033 yr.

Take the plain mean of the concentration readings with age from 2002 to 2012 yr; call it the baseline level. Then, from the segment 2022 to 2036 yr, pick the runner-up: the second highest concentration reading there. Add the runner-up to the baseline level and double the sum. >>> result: 42.6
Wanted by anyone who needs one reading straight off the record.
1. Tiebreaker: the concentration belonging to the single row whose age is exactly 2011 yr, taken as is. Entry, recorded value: 8.434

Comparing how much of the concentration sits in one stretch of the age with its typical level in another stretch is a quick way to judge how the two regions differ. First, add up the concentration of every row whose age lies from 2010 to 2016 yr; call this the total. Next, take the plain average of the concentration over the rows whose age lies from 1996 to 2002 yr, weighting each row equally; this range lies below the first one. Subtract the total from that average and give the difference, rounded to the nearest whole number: -19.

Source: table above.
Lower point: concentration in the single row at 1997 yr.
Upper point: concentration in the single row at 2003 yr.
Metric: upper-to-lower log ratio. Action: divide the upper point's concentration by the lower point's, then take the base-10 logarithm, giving -0.19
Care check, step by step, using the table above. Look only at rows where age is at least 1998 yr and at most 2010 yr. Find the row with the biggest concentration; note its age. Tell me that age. 1999 yr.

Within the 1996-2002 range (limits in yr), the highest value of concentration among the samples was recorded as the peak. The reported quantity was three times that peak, 34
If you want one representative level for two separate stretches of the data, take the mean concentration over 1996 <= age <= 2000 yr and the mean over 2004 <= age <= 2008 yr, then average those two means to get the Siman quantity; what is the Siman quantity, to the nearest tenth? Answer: 8.4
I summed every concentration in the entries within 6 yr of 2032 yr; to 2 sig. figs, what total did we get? 86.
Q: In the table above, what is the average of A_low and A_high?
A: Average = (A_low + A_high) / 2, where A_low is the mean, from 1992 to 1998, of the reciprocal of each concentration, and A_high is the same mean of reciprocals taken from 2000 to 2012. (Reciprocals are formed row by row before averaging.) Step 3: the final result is 0.1145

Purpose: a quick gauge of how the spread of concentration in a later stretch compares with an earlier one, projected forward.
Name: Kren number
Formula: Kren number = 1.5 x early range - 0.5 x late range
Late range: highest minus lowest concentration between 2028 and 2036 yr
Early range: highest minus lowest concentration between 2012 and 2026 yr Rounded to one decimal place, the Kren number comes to 5.7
